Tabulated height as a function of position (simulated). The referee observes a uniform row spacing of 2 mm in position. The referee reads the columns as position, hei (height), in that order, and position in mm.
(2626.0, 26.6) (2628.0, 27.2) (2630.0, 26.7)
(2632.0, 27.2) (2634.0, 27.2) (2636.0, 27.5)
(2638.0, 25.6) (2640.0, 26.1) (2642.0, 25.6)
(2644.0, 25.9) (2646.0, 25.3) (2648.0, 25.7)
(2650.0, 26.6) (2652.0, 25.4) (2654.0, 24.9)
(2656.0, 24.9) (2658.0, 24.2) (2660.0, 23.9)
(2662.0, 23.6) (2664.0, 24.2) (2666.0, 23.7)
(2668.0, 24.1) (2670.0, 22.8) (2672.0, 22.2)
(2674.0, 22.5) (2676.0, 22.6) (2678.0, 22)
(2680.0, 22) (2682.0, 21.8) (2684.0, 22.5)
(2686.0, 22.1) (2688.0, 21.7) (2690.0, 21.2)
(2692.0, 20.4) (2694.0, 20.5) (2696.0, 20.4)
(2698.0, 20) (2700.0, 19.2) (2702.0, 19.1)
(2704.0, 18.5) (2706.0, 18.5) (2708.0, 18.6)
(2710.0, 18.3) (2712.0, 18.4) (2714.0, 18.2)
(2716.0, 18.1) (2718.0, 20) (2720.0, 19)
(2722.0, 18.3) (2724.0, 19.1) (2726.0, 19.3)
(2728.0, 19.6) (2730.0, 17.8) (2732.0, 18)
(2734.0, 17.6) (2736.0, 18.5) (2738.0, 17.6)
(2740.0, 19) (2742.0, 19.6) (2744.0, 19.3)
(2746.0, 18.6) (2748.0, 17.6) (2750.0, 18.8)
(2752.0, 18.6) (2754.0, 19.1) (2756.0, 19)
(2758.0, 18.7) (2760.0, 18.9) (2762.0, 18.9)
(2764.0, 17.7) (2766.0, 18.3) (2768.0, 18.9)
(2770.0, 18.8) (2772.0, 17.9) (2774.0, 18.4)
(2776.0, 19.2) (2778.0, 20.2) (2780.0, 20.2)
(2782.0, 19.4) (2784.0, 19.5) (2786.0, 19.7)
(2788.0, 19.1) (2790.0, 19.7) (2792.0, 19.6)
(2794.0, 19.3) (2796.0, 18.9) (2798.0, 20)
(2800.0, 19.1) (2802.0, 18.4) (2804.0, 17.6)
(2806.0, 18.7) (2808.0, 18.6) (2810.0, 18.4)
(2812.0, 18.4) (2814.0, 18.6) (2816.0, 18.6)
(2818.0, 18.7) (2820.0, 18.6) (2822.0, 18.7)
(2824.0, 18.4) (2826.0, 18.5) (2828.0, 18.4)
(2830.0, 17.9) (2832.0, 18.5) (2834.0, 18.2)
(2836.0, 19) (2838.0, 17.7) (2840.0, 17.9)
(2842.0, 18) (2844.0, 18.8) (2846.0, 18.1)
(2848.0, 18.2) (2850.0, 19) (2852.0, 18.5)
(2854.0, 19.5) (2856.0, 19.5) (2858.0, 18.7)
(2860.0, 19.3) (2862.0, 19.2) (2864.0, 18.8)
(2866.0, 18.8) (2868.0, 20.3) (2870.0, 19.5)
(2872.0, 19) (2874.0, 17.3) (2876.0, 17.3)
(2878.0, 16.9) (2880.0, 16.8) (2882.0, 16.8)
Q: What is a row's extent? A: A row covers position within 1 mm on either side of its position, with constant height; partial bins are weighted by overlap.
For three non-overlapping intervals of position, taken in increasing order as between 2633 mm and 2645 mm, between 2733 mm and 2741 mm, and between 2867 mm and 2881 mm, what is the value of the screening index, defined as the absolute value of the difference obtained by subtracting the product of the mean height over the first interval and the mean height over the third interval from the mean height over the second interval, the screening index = 460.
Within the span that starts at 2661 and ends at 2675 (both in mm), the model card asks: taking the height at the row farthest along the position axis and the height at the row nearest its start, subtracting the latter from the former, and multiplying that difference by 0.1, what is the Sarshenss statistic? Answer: -0.11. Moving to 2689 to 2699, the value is -0.12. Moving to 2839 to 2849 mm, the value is 0.03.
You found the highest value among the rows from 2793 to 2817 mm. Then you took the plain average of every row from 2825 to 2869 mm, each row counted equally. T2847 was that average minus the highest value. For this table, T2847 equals -1.3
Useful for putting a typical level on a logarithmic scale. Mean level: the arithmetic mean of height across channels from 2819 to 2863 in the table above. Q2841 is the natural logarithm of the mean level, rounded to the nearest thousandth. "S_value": 2.922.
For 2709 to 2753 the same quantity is 2.923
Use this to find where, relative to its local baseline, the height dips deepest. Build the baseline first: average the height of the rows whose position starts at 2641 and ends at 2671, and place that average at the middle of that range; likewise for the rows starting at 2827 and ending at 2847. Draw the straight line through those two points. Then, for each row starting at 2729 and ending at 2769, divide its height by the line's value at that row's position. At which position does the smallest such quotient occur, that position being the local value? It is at 2734.0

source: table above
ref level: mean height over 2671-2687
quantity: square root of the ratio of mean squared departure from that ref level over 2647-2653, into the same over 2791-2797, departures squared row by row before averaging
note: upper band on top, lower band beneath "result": 0.8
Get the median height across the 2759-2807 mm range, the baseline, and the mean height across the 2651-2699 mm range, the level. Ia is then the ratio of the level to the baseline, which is 1.19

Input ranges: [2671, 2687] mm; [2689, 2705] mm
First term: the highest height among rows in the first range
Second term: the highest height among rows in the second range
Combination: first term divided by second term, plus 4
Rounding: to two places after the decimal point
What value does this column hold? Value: 5.07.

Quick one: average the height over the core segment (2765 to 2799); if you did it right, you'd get 19.2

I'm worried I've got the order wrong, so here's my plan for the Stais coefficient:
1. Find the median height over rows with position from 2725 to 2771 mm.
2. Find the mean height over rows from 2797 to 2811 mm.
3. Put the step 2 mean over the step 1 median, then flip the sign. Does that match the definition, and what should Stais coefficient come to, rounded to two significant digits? -0.99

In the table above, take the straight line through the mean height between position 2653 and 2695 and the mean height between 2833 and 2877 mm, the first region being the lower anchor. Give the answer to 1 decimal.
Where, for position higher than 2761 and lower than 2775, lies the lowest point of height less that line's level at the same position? 2764.0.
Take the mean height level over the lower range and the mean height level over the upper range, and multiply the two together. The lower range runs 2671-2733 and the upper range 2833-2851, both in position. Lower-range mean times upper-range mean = 366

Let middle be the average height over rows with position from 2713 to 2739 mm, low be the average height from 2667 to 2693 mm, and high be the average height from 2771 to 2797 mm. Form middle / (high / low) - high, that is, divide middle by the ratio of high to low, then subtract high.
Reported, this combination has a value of 1.9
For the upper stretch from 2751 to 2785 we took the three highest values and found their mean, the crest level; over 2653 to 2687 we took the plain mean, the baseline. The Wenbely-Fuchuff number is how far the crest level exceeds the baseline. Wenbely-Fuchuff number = -3.2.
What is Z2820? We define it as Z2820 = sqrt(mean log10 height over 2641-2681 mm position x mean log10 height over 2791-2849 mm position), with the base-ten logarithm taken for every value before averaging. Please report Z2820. 1.324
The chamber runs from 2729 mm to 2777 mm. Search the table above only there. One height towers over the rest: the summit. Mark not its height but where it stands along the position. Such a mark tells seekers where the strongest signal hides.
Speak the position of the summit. 2742.0 mm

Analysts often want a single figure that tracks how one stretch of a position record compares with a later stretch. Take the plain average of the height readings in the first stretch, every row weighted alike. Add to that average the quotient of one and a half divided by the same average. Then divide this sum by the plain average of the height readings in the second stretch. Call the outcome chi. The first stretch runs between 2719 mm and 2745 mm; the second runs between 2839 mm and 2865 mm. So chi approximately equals 1.00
